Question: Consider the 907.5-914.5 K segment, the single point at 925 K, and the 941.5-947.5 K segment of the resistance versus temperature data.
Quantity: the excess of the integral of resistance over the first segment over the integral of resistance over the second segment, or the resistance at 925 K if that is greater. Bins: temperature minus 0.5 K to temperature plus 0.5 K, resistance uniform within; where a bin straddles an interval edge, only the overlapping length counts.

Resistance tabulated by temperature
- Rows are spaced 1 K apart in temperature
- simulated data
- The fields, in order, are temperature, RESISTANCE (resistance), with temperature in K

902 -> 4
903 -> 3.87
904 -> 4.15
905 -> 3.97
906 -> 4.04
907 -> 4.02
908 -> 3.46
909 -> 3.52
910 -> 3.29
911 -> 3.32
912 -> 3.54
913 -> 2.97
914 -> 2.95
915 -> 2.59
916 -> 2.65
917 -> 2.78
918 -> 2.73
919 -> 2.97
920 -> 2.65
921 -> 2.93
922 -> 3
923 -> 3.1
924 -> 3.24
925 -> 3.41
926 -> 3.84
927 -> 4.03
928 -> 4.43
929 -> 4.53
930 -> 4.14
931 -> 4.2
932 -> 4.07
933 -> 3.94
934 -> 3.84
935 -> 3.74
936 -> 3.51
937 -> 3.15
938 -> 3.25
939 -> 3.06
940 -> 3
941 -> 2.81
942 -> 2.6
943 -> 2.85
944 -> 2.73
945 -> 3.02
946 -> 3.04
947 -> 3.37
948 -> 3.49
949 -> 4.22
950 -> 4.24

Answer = 5.4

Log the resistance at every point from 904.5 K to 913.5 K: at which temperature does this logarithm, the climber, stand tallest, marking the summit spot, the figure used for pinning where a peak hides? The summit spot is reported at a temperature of 906 K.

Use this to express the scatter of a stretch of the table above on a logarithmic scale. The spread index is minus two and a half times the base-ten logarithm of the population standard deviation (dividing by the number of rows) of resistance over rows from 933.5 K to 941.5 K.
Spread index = 1.16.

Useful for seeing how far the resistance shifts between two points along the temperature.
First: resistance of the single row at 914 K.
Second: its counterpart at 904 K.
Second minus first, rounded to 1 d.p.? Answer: 1.2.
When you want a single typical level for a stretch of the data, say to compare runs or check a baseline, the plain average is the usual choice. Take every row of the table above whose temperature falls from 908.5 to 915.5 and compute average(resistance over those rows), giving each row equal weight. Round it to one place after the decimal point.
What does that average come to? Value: 3.2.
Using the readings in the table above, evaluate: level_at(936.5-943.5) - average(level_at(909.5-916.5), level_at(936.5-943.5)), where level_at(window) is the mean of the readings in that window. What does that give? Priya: -0.04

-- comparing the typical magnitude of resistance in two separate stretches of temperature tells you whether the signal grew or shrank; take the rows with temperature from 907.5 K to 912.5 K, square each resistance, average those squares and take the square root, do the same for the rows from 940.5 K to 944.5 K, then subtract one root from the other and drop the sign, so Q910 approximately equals 0.7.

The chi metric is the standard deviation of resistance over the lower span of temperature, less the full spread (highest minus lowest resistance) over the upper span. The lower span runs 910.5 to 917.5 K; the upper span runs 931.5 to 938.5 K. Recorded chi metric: -0.6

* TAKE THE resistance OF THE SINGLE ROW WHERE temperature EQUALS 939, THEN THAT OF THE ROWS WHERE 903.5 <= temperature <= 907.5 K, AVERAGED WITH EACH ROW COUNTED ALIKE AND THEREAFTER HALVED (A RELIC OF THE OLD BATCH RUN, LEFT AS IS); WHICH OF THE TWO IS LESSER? 2.0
